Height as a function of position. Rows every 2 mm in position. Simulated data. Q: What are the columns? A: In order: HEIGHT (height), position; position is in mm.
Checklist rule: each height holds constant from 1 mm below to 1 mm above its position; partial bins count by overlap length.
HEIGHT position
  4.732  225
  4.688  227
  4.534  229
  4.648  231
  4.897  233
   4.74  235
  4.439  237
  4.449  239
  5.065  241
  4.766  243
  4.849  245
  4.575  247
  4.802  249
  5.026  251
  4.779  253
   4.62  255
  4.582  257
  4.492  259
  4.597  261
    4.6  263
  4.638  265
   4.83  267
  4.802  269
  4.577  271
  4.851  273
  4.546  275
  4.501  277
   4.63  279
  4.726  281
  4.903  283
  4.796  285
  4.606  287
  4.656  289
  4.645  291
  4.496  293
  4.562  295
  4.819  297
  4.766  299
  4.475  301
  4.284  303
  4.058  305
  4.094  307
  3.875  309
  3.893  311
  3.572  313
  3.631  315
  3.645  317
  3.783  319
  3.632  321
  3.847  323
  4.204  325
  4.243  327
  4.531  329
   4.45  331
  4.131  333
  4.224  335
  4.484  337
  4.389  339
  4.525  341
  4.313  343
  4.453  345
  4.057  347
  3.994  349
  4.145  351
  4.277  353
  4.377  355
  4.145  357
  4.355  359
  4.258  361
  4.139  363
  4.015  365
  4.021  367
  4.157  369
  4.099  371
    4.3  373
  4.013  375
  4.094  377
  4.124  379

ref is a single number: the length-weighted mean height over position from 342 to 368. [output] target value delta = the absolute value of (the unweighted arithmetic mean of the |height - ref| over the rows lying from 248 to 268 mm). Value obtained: 0.50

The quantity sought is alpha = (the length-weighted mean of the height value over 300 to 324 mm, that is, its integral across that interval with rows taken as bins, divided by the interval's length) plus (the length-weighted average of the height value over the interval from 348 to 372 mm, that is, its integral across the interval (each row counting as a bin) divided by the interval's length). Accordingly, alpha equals 8.06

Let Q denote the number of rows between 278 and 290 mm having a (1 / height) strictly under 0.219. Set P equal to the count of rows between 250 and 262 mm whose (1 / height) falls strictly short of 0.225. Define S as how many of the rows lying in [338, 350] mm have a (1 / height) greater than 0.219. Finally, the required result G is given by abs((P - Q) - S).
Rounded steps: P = 6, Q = 6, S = 6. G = 6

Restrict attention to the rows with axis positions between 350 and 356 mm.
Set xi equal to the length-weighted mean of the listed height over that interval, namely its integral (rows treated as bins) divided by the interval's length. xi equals 4.27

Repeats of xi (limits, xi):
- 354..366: 4.21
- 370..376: 4.14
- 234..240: 4.54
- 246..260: 4.70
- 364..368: 4.02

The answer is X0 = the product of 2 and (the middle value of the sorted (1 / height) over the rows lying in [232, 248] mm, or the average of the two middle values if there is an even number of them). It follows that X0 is 0.421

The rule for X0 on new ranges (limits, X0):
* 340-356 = 0.466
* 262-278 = 0.433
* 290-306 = 0.442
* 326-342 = 0.453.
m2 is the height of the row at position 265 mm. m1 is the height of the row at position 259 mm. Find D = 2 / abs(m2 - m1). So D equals 14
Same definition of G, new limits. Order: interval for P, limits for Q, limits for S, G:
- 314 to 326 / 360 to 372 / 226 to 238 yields 2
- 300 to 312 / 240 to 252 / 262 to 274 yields 5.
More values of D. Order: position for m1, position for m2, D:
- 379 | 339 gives 8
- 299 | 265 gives 16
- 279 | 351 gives 4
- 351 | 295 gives 5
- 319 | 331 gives 3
